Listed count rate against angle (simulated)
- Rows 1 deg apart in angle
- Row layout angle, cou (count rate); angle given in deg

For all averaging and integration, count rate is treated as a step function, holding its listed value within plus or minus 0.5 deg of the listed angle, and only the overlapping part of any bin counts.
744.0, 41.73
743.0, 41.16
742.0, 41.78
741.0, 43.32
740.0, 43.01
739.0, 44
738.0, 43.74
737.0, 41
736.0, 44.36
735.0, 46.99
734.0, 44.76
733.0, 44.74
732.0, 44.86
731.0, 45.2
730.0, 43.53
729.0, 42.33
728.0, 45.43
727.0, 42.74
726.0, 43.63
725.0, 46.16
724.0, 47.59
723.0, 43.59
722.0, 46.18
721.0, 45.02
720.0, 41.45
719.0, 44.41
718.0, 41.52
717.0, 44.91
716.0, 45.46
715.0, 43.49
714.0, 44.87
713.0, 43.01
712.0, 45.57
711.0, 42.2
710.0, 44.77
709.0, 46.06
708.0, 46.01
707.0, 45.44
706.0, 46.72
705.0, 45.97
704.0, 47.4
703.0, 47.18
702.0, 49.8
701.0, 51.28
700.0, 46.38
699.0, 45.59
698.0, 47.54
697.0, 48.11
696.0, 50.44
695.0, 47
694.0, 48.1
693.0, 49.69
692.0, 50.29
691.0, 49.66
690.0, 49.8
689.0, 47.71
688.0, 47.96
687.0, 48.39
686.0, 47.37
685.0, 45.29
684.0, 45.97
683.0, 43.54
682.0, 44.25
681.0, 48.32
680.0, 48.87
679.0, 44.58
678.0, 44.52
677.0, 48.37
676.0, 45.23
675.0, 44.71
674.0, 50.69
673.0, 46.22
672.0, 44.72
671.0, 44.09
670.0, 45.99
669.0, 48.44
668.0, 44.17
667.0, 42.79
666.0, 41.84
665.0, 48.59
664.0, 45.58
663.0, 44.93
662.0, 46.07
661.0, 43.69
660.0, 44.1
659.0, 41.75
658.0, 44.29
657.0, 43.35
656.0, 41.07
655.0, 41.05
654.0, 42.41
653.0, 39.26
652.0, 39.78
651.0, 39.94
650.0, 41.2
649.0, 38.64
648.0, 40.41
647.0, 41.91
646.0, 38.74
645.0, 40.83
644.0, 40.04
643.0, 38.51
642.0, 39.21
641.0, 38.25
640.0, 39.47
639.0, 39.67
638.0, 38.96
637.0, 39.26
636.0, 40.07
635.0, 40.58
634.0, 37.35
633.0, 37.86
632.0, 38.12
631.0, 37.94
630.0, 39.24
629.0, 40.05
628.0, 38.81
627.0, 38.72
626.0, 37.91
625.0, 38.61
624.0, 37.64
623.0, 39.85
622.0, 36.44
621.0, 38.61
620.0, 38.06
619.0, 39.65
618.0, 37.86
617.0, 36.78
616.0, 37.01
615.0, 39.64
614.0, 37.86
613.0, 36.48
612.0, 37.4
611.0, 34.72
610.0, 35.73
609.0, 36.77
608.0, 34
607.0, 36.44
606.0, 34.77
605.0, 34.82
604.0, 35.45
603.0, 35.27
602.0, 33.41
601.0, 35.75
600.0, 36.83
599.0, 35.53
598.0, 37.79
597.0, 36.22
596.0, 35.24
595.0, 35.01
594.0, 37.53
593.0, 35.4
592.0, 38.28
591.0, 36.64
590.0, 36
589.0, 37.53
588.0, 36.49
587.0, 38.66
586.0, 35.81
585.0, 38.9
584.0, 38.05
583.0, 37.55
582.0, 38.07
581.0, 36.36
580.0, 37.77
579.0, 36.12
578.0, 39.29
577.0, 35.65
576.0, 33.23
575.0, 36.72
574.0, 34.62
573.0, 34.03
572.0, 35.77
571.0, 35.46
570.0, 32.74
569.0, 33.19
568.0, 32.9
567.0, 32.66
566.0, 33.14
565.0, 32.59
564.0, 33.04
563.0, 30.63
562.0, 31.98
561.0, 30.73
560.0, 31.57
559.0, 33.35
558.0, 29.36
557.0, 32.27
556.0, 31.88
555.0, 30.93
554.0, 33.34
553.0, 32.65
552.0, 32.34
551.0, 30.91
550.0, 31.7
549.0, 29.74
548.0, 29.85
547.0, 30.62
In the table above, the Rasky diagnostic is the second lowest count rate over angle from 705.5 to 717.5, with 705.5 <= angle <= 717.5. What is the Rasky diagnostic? 43.01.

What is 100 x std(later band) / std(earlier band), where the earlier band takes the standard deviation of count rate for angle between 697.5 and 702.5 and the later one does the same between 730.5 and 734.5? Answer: 9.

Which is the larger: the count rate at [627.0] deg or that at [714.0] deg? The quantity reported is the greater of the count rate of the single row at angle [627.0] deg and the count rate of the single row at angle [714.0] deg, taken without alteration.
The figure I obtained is 44.9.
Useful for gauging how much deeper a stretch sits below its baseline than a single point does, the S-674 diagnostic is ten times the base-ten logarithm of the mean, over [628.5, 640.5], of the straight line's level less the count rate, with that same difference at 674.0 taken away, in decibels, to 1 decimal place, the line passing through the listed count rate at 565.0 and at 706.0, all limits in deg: 8.9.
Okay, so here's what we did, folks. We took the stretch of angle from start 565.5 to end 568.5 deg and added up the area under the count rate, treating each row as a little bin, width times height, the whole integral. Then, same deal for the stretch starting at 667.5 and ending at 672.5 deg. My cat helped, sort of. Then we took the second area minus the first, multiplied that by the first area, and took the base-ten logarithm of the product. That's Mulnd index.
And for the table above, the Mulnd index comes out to 4.10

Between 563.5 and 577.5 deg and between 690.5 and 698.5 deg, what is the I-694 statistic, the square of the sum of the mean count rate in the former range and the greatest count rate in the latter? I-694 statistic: 7127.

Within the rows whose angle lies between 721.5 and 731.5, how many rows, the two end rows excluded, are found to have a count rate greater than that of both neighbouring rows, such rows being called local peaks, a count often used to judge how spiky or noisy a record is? 2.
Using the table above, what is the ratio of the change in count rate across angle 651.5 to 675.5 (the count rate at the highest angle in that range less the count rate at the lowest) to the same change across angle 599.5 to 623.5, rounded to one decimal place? 1.6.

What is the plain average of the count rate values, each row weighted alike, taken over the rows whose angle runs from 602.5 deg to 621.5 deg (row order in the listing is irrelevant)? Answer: 37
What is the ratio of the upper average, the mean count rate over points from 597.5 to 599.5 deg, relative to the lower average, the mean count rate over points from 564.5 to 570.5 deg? 1.12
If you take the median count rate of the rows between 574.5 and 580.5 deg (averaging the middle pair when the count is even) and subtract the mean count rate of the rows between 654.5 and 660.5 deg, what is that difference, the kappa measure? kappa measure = -6.2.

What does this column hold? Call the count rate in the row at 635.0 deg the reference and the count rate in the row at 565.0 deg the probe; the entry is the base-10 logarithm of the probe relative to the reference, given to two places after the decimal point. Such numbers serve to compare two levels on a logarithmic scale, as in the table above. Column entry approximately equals -0.10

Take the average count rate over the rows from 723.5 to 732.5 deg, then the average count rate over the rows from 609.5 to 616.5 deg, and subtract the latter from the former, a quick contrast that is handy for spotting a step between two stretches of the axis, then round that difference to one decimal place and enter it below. 7.6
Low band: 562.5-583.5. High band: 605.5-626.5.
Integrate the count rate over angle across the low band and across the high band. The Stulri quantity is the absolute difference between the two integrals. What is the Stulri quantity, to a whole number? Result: 51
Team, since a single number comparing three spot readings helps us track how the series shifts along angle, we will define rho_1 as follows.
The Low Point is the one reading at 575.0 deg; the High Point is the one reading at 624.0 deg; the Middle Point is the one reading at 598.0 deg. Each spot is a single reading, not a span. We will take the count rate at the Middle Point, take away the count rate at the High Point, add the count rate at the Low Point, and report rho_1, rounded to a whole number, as 37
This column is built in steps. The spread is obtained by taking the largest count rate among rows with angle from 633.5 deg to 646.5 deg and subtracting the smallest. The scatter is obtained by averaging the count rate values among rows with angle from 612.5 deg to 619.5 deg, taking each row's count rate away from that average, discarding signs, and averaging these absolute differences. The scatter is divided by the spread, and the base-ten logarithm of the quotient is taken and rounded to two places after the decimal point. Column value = -0.54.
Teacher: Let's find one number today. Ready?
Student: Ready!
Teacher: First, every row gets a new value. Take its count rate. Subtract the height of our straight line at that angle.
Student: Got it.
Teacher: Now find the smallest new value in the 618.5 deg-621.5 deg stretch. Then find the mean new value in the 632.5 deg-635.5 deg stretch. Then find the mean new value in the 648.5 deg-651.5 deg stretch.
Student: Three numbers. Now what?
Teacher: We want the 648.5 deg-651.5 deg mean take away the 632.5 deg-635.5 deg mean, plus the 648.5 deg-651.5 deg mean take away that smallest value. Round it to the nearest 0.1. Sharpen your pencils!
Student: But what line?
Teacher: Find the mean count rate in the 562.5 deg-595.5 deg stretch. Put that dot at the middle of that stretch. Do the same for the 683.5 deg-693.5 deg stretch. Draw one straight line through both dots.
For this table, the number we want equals -2.1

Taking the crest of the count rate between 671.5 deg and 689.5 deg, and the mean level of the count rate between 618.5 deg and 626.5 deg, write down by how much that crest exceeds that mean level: 12.3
